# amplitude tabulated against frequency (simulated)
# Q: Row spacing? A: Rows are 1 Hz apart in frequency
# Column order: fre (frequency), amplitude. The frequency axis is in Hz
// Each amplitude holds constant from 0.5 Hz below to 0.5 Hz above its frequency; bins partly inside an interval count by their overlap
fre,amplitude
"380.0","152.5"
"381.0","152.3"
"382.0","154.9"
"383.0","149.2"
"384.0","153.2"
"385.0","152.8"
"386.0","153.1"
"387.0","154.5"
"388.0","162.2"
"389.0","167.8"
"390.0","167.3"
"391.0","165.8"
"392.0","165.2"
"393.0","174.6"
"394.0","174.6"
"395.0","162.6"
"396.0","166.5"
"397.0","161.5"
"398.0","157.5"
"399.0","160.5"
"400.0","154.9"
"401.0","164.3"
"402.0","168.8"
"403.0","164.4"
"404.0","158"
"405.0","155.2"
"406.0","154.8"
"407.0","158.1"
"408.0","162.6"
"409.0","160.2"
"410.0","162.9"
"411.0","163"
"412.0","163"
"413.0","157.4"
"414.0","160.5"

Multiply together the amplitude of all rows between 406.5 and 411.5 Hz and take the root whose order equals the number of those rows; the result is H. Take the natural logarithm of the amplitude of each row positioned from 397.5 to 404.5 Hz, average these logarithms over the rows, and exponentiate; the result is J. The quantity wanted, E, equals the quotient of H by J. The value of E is 1.00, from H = 161.3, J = 161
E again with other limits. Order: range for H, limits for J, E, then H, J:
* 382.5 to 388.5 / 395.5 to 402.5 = 0.95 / 154.1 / 162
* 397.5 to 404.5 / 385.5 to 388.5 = 1.03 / 161.1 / 157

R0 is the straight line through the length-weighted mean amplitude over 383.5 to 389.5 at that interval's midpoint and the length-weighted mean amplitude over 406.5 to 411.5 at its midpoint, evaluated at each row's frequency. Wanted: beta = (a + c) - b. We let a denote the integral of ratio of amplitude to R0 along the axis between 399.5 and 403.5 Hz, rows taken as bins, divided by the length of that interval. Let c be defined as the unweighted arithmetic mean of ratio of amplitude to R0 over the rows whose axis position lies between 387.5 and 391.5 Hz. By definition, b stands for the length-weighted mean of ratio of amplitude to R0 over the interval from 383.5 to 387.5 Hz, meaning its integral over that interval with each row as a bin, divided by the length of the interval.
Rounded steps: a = 1.02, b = 0.98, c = 1.05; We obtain 1.09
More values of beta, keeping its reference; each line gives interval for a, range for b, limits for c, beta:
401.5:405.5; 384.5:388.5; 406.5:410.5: 1.02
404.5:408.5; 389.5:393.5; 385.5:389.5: 0.93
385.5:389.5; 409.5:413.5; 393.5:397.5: 1.06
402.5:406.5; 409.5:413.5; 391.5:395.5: 1.05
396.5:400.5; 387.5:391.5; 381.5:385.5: 0.92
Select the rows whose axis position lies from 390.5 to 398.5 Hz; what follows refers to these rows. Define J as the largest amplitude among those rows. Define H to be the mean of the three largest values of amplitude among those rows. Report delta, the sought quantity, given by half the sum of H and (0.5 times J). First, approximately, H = 172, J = 174.6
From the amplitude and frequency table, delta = 130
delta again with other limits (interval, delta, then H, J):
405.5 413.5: 122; 163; 163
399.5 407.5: 125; 166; 168.8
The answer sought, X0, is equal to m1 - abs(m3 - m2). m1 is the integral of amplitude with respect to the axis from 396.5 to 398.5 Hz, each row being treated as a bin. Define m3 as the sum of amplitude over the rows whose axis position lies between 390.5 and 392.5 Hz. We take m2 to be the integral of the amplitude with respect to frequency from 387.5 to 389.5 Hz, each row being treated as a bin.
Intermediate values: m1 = 319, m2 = 330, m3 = 331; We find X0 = 318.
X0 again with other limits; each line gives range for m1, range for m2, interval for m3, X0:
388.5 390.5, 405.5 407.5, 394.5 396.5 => 319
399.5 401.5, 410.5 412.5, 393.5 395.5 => 308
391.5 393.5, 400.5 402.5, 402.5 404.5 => 329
